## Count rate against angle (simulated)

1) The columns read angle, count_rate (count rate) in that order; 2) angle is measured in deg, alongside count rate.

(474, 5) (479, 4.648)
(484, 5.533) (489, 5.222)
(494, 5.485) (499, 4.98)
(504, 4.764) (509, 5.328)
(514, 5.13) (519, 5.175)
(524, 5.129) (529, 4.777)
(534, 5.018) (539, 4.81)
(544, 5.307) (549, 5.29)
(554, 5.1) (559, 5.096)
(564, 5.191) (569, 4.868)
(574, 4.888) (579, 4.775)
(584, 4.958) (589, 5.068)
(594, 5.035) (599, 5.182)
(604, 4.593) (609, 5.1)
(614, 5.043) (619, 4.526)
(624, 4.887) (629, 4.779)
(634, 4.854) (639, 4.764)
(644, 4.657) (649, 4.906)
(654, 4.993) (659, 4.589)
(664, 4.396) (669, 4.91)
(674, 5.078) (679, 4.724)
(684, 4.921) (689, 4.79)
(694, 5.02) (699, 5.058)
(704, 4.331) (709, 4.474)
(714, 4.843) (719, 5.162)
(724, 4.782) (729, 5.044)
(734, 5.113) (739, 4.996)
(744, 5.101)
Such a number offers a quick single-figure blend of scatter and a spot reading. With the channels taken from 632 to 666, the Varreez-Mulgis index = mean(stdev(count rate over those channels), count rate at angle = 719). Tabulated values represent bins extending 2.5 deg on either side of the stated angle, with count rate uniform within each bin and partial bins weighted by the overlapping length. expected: 2.68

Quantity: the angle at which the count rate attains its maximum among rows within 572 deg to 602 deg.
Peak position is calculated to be 599 deg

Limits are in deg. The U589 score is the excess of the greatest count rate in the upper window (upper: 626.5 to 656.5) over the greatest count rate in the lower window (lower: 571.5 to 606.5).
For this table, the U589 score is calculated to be -0.19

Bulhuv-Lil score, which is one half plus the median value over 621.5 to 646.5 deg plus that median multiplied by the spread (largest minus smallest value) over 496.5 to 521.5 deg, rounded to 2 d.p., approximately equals 7.97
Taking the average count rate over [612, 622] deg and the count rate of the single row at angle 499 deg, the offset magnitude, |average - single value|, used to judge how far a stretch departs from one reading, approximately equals 0.20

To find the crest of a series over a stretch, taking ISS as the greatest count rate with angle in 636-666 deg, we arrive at 4.993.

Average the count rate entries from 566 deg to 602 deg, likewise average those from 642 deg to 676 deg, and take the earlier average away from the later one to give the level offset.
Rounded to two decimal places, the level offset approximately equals -0.18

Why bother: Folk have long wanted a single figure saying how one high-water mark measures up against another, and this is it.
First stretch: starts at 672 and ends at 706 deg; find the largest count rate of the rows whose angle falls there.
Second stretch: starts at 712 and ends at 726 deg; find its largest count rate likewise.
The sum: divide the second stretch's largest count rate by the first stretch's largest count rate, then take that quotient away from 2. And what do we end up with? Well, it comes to 0.98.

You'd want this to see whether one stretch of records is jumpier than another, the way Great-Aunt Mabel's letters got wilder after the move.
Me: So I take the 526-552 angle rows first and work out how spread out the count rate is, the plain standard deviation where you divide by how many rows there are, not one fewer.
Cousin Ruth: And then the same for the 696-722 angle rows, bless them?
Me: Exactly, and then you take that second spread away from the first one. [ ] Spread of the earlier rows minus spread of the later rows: -0.10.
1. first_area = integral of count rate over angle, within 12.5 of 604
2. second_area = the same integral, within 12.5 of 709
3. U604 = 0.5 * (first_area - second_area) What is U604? 2.7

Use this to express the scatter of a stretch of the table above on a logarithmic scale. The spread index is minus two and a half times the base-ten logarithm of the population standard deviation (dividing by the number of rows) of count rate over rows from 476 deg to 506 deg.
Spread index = 1.18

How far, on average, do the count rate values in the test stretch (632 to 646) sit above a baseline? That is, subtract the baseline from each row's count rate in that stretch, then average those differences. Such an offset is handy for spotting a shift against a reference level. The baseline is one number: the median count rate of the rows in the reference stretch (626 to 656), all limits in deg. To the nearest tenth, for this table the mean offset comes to -0.1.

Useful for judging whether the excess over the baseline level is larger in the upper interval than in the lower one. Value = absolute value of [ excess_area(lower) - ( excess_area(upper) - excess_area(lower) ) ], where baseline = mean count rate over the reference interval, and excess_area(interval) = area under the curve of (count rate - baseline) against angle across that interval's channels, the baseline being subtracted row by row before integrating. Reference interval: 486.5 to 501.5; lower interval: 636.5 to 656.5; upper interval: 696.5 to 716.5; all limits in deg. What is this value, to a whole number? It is 5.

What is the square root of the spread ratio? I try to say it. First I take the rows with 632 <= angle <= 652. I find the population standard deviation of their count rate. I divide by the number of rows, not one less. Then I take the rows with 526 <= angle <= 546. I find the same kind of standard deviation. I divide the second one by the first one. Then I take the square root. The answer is 1.49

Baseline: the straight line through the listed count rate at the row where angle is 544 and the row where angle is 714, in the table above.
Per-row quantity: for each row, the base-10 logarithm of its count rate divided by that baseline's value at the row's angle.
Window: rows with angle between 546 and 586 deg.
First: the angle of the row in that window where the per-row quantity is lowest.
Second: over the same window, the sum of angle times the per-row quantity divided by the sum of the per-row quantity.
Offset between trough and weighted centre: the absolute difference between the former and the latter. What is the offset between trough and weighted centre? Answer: 7.2 deg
